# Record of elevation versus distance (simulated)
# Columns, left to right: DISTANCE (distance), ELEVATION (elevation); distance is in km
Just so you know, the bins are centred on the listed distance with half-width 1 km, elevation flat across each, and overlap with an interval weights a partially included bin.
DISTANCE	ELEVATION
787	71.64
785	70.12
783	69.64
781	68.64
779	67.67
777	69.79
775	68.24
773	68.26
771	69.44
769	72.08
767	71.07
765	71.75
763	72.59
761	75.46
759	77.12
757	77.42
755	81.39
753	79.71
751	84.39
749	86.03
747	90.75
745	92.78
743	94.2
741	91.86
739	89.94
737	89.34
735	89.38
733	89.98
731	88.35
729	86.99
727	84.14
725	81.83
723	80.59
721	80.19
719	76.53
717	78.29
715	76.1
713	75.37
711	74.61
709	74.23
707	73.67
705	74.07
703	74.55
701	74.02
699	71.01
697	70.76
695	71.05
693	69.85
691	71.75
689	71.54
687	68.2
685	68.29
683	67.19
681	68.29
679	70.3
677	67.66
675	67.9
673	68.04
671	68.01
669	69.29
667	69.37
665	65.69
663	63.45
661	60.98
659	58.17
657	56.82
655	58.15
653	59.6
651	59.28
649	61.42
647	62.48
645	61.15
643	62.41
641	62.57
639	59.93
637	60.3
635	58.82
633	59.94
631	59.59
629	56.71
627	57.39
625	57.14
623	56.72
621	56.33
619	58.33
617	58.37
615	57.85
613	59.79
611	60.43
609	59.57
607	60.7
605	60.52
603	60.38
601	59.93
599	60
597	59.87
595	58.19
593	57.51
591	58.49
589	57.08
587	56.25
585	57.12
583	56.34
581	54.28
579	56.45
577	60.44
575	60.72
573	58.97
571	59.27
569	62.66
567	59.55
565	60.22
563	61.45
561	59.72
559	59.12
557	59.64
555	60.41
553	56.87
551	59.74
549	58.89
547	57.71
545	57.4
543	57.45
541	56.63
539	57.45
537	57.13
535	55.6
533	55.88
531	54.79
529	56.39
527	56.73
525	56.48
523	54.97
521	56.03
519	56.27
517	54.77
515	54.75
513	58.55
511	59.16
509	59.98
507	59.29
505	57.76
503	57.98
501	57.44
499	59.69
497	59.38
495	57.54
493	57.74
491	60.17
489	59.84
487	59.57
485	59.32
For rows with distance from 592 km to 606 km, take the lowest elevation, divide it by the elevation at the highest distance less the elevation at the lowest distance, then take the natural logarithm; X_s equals 3.0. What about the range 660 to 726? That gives 1.1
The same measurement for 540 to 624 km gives 6.4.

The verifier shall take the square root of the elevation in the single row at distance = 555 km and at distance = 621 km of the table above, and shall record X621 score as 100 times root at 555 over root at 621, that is 104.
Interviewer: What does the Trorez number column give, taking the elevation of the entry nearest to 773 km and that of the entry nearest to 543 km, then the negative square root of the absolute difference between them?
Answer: -3.3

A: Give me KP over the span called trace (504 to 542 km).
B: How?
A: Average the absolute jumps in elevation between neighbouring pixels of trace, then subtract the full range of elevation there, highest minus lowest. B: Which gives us -4.2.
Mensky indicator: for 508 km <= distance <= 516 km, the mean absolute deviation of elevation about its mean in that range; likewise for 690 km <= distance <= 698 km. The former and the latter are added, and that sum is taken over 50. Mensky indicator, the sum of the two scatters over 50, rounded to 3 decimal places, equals 0.045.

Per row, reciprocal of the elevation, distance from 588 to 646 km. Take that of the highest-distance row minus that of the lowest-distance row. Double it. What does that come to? -0.002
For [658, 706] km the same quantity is -0.007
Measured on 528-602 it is -0.002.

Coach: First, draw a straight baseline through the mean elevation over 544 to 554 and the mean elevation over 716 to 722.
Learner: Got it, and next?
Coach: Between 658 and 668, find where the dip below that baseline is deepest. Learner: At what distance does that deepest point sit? 659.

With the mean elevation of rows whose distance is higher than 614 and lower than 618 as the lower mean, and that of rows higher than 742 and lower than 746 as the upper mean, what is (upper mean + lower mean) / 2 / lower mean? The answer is 1.30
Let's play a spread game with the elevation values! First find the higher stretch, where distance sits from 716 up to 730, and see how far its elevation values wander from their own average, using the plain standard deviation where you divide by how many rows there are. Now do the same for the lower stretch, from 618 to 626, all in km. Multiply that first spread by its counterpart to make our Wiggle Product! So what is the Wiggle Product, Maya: 2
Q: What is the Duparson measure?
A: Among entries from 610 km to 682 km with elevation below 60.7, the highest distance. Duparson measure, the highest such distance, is 659 km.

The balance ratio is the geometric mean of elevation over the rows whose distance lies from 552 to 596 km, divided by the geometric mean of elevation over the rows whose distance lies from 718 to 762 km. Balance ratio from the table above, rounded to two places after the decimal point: 0.69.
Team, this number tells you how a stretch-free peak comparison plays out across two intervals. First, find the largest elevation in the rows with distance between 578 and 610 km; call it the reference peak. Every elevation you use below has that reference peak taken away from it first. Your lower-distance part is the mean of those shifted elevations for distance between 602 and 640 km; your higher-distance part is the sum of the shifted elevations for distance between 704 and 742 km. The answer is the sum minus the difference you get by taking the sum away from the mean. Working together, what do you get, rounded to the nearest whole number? 806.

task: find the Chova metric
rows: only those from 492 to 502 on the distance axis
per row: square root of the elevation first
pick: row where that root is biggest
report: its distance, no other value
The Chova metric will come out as 499 km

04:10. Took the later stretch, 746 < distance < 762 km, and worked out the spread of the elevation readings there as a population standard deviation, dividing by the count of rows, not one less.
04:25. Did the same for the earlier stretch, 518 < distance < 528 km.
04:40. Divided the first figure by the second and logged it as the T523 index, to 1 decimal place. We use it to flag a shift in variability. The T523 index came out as 8.0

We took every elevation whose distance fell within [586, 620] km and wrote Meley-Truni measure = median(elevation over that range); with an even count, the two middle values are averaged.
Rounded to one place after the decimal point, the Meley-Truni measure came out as 59.6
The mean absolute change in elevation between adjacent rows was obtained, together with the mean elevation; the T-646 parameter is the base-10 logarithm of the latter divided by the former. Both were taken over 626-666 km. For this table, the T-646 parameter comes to 1.62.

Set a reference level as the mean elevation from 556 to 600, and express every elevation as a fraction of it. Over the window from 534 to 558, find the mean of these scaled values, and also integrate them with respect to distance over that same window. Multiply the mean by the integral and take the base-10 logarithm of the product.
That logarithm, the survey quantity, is 1.37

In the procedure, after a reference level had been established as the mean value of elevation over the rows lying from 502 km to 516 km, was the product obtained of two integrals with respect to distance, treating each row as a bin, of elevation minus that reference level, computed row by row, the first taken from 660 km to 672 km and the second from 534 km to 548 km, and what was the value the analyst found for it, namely -1540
